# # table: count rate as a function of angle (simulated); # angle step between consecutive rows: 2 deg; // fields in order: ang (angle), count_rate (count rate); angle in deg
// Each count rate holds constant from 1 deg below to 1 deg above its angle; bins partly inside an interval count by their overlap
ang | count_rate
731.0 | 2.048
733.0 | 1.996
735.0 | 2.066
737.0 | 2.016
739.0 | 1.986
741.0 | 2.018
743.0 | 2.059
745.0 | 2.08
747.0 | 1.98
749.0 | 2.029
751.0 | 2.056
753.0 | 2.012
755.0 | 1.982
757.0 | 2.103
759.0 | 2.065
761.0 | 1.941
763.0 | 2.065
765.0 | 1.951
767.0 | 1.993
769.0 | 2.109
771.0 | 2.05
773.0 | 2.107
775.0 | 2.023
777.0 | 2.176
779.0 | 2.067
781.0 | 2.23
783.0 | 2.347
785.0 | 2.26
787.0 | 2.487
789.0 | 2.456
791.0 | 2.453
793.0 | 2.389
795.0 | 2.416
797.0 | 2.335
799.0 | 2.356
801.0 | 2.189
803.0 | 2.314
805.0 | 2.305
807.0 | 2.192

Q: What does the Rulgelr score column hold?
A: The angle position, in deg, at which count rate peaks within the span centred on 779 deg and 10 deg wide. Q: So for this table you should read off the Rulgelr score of 783.0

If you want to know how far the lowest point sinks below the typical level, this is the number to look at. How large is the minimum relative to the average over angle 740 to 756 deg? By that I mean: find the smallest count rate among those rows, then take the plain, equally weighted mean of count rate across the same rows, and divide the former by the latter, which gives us 0.977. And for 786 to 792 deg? 0.995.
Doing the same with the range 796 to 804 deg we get 0.952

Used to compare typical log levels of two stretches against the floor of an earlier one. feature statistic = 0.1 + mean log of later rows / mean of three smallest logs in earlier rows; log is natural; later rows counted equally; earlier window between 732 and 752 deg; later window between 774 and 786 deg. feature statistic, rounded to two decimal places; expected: 1.24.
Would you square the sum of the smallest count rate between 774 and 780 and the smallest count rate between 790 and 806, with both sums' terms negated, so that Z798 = 17.7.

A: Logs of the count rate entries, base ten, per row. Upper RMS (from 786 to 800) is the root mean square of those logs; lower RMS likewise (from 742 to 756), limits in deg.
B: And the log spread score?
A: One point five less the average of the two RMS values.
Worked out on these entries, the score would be 1.16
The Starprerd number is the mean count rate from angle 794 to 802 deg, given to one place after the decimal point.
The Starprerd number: 2.3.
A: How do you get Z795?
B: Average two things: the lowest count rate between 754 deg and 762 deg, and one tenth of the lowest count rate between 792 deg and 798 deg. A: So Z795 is 1.087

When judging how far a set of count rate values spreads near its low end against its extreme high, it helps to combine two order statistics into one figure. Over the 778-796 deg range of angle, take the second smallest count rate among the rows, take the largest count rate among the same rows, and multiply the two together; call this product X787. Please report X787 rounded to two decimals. 5.55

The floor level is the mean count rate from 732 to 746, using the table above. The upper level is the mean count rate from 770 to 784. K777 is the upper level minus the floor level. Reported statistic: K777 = 0.11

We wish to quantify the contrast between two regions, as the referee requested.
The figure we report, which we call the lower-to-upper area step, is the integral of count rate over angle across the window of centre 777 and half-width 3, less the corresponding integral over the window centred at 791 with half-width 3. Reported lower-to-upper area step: -2.1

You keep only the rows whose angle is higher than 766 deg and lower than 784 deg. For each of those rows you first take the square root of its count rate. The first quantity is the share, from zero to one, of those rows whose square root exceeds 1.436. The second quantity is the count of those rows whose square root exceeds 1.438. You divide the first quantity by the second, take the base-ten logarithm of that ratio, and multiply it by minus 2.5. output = 2.19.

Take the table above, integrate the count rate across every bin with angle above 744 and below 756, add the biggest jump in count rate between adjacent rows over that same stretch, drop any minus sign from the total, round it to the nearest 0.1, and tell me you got 24.4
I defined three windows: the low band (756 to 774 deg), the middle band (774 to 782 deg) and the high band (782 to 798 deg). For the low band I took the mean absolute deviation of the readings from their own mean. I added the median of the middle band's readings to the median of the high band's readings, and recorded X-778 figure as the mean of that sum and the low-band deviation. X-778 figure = 2.29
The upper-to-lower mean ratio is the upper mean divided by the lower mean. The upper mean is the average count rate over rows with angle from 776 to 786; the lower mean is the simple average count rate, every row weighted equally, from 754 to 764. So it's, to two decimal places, 1.09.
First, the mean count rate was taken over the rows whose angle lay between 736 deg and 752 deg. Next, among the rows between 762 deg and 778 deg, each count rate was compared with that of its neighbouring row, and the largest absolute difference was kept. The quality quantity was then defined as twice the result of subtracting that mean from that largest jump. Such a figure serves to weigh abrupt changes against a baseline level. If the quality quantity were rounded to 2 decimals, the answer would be -3.75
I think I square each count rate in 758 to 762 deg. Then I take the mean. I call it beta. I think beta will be 4.02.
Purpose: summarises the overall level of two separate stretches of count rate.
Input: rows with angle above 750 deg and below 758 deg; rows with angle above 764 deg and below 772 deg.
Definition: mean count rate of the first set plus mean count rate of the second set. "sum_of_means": 4.06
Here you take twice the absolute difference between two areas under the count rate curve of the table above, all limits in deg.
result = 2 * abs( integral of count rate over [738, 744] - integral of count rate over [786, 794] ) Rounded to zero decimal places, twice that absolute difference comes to 15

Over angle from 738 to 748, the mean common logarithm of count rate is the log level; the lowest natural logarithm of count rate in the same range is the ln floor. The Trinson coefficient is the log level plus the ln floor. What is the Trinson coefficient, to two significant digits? 0.99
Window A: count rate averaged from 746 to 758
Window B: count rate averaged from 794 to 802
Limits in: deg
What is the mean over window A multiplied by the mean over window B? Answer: 4.7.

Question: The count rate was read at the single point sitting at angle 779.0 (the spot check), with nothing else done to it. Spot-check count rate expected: 2.067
